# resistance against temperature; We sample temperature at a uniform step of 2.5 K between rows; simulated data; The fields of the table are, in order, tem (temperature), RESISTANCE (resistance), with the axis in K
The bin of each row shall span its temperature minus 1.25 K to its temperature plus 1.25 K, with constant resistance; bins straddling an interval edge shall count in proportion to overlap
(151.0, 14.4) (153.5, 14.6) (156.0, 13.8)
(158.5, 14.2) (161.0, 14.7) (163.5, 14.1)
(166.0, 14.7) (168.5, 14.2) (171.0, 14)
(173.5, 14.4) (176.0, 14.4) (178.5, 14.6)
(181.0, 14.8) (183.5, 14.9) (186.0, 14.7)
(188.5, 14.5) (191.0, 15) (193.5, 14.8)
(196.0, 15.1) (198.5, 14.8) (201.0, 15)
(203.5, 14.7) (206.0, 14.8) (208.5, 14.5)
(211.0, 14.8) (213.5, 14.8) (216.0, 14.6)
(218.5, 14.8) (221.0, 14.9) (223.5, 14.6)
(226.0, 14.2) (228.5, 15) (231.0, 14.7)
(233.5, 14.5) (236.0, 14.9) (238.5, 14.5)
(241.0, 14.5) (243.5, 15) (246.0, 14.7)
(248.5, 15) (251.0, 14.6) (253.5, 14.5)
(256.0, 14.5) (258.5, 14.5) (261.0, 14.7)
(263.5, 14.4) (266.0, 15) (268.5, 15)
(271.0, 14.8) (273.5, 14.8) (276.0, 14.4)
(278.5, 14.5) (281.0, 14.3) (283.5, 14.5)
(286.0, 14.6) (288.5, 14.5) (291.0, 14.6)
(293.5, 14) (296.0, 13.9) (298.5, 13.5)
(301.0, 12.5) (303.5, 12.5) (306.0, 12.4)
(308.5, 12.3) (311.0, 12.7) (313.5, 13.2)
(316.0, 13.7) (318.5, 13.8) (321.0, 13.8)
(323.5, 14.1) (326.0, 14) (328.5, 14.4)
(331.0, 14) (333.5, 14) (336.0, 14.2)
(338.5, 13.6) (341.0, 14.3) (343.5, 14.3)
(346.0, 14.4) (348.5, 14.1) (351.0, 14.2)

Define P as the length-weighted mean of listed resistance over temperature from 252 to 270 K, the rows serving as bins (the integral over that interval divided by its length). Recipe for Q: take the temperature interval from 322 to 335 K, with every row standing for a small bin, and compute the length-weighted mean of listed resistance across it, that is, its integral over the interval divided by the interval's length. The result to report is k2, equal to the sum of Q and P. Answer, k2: 28.8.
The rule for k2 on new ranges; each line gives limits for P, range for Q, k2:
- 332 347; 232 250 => 28.9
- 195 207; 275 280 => 29.3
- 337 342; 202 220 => 28.7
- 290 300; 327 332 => 28.1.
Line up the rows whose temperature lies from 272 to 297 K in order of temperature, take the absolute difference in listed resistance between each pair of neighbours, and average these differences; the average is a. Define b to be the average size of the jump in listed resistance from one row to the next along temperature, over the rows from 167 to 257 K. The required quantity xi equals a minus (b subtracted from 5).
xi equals -4.53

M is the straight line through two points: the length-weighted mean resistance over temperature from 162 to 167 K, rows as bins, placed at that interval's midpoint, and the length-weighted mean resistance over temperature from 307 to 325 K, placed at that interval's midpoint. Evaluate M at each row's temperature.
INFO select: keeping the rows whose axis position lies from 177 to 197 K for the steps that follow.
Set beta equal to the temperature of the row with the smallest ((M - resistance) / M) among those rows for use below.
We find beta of 196.0 K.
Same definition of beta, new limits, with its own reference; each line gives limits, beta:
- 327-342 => 328.5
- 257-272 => 268.5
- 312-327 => 323.5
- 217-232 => 228.5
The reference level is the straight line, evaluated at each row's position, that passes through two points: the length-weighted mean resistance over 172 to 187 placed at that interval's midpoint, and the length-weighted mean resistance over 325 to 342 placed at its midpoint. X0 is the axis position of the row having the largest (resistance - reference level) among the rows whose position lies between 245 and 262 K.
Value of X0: 248.5 K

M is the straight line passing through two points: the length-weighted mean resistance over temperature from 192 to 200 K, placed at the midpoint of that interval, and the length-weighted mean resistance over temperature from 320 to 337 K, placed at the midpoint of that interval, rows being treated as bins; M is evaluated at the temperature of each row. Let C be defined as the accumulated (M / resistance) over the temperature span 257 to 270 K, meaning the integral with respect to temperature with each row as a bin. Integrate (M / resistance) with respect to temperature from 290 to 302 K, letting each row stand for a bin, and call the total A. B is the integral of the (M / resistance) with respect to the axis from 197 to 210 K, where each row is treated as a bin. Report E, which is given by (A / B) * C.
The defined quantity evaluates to 12.3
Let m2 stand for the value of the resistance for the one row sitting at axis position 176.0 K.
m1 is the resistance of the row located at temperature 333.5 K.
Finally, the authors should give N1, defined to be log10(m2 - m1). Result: -0.4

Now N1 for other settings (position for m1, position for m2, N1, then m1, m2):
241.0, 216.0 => -1.0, 14.5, 14.6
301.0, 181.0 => 0.4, 12.5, 14.8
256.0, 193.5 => -0.5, 14.5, 14.8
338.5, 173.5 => -0.1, 13.6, 14.4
